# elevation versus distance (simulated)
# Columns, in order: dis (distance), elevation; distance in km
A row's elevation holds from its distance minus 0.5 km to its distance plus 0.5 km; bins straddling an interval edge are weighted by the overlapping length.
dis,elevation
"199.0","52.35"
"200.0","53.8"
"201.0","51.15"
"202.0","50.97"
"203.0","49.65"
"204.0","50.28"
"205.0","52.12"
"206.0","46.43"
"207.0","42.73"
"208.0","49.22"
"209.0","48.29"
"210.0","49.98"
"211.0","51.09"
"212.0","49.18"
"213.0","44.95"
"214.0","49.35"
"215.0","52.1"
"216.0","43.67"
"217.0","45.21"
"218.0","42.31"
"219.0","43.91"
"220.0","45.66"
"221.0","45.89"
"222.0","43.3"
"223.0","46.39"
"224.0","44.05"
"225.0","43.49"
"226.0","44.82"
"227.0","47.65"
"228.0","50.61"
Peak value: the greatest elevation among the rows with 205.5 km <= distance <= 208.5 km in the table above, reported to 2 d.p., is 49.22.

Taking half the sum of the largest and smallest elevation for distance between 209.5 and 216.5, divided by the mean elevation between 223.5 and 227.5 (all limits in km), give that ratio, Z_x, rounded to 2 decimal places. 1.06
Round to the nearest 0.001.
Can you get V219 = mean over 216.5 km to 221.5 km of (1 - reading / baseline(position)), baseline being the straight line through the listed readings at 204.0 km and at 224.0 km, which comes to 0.022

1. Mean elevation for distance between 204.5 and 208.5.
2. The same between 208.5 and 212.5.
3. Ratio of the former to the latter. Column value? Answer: 0.96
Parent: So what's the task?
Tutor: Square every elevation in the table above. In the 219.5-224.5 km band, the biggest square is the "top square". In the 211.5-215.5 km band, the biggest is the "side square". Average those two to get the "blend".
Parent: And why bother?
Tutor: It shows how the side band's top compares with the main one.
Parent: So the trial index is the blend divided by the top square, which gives 1.13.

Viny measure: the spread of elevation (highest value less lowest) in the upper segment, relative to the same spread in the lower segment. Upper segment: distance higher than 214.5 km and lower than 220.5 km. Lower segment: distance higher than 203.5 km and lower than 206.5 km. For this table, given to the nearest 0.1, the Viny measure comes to 1.7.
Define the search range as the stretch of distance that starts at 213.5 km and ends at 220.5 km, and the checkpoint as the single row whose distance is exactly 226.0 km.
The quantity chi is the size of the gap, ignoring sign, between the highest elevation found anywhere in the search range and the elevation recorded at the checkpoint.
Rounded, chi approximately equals 7.3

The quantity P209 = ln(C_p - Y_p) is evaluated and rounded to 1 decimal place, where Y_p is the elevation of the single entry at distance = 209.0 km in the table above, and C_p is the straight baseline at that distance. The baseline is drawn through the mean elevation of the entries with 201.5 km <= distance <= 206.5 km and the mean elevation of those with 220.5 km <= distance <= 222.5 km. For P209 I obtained -2.4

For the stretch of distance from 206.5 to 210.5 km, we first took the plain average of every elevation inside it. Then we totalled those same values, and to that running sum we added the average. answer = 238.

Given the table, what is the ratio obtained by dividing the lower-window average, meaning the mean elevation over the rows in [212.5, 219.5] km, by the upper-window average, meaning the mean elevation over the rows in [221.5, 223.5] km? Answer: 1.024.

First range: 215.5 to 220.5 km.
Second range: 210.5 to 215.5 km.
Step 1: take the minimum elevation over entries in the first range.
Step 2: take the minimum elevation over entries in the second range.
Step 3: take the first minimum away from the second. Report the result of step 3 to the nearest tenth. 2.6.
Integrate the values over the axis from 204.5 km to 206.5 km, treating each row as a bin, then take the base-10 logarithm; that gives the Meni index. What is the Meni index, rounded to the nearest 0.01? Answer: 1.99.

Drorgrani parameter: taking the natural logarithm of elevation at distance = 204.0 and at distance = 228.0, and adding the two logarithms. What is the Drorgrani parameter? 7.84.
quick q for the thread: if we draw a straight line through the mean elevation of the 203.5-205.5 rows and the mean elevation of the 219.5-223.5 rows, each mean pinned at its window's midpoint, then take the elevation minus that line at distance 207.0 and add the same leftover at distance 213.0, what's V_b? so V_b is -10.9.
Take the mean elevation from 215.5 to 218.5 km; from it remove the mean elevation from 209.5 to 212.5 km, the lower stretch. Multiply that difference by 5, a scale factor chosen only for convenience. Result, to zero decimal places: -32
